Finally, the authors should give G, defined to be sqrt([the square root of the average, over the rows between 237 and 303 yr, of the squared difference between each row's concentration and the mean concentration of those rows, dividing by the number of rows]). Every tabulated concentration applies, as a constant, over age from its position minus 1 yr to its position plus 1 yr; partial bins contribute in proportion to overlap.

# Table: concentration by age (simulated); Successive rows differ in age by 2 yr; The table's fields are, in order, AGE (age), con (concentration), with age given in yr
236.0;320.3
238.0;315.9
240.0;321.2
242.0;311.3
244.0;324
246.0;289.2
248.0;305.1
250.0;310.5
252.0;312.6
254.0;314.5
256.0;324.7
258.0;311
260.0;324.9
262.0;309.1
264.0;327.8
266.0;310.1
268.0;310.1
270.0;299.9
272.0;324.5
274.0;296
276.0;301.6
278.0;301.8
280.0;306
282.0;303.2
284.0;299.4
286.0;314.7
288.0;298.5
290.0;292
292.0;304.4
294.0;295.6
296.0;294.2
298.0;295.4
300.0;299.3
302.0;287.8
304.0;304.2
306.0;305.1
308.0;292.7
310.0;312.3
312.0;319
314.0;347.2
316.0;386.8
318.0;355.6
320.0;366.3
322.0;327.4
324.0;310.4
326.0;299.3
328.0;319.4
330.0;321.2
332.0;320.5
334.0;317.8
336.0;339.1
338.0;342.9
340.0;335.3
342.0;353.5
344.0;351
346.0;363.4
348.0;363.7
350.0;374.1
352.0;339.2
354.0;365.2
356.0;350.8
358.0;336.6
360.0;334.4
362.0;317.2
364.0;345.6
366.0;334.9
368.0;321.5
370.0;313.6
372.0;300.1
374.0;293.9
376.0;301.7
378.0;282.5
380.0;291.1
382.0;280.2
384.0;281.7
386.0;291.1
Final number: 3.3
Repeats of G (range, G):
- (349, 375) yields 4.8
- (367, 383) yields 3.7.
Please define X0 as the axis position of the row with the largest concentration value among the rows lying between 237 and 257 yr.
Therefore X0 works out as 256.0 yr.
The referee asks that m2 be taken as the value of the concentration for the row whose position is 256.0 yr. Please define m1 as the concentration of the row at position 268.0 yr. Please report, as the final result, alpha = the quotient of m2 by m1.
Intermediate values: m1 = 310.1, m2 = 324.7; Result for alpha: 1.05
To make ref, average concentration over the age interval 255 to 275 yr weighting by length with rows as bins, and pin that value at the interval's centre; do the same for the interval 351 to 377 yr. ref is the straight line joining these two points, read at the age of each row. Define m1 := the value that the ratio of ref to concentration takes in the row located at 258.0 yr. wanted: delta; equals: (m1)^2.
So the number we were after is 1.01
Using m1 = 1.006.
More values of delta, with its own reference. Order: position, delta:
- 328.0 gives 1.02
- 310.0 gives 1.05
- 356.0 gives 0.86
